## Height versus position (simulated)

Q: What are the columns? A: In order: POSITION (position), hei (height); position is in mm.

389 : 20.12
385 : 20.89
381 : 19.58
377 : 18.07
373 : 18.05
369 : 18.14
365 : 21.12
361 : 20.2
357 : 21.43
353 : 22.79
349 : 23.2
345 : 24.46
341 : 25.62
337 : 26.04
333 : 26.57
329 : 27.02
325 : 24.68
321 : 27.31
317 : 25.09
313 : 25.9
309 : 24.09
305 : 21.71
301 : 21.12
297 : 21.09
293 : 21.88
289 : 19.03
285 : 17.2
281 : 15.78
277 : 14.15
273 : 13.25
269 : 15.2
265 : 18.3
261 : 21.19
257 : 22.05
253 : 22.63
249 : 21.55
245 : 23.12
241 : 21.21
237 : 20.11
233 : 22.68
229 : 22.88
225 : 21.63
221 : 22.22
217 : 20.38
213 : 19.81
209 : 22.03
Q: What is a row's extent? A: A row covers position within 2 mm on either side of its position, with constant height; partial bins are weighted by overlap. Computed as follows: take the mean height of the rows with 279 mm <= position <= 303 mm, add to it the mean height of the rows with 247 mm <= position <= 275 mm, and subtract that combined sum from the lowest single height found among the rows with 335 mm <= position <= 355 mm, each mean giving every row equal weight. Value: -15.7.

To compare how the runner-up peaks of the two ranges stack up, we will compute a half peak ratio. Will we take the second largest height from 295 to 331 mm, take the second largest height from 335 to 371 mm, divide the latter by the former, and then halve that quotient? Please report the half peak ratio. 0.47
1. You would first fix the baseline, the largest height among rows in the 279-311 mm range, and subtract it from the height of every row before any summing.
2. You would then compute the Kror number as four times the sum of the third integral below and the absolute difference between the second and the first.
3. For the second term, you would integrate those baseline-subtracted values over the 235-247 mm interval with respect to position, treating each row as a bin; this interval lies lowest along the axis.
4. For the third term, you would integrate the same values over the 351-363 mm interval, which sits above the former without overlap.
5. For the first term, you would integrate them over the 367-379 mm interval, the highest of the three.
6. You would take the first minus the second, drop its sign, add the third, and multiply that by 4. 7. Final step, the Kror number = 37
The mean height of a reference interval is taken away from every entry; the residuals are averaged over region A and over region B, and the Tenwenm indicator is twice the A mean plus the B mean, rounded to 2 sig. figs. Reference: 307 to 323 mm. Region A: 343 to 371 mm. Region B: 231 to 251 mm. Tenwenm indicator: -12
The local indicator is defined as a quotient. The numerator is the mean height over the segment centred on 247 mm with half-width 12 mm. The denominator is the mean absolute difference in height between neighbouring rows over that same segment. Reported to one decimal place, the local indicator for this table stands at 17.5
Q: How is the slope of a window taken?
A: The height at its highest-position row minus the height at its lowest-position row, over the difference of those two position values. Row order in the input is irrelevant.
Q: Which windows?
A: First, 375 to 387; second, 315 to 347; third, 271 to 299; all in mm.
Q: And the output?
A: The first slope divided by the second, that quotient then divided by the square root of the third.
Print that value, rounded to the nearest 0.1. -27.4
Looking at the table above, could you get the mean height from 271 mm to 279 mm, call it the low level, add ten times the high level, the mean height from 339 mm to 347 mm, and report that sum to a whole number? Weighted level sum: 264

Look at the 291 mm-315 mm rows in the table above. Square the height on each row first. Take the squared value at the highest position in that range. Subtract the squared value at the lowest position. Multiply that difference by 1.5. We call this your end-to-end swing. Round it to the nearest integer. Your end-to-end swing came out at 288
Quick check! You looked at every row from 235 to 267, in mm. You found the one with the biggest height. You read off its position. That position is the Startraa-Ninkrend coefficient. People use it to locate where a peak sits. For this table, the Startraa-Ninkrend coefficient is 245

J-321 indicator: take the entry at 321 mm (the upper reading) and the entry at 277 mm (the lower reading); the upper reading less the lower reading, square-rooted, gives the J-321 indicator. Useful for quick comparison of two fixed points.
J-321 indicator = 3.6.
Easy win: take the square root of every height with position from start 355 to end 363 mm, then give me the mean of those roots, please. 4.56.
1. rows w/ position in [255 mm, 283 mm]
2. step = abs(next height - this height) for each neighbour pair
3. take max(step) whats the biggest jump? 3.1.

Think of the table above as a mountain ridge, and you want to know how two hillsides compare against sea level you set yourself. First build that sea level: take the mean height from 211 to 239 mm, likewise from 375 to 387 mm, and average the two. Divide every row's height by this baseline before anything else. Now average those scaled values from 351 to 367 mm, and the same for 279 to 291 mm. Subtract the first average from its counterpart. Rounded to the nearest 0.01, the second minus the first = -0.20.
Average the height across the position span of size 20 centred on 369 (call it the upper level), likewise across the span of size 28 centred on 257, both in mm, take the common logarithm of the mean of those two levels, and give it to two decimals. 1.30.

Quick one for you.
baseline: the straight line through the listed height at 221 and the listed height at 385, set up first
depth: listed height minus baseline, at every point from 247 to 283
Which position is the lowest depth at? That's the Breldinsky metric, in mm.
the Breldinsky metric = 273 mm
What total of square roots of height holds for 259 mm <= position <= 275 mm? 16.4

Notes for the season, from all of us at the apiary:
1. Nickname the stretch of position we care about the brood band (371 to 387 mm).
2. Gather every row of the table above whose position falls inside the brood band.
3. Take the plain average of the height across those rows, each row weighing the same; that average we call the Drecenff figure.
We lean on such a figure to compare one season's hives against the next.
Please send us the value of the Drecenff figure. 19.1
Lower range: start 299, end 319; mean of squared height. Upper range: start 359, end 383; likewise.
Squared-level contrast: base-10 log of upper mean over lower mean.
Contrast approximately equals -0.18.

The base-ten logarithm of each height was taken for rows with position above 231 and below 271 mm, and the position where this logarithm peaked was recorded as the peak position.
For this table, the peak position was 245 mm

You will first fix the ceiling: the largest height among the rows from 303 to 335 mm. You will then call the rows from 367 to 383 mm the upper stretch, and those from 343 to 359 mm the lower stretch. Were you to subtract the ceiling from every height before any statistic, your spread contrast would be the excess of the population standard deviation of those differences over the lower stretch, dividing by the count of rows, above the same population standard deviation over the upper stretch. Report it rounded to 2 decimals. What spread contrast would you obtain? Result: 0.43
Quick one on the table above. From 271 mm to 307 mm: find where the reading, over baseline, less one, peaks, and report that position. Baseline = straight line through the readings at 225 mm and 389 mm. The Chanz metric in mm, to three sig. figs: 293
